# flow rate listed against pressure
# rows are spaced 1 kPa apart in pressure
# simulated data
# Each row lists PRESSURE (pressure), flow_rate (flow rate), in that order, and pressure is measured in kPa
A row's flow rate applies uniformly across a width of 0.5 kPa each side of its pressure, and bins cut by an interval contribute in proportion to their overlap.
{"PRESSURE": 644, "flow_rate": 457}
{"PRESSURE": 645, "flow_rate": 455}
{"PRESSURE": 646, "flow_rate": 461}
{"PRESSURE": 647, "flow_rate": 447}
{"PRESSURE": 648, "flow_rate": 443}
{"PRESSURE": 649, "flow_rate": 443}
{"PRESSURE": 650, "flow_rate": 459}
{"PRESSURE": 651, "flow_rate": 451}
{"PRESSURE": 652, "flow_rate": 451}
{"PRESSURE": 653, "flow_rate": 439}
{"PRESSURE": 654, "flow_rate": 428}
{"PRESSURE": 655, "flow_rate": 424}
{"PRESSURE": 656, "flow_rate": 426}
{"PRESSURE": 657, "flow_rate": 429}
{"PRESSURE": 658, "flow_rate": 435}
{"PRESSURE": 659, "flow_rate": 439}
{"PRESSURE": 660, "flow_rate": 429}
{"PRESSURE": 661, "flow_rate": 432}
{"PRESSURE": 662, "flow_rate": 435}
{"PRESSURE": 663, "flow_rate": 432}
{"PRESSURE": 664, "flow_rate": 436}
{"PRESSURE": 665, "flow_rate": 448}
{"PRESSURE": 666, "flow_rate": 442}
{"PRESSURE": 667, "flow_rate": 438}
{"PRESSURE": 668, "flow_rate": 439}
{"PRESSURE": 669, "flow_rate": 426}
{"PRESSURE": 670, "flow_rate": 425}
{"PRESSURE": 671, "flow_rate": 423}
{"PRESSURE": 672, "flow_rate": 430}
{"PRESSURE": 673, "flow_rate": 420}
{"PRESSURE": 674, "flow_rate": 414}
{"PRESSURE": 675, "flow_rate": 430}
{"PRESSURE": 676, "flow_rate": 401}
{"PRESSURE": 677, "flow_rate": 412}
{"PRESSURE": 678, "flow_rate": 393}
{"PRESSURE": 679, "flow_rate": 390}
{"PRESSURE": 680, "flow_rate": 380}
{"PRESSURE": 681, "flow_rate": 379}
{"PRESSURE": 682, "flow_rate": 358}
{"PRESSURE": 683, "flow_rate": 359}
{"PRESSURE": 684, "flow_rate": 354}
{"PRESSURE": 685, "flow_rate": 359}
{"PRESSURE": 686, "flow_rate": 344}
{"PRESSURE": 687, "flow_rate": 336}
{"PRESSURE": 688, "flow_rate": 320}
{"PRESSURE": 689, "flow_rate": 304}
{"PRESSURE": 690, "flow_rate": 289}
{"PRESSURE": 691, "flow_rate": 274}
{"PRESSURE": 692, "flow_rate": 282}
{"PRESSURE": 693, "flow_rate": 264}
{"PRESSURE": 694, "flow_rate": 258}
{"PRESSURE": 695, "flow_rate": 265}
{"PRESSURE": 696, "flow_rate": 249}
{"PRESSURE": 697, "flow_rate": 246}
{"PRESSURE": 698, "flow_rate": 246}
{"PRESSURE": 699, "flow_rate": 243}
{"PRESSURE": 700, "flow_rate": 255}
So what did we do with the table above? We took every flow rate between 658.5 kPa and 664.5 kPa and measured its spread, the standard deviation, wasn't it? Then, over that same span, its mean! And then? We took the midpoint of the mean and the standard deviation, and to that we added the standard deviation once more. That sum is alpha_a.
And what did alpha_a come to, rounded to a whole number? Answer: 222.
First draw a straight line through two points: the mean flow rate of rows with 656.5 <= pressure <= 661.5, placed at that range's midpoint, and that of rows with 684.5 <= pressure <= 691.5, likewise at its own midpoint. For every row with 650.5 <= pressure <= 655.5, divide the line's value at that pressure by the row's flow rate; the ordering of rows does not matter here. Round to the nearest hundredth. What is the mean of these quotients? 1.04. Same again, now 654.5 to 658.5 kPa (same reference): 1.03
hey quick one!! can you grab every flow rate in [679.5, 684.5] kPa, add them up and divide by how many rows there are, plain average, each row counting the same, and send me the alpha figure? 366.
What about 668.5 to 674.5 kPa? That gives 423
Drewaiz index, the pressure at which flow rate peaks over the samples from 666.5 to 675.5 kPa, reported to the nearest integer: 668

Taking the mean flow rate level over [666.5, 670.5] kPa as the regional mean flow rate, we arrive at 432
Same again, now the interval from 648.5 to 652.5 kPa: 451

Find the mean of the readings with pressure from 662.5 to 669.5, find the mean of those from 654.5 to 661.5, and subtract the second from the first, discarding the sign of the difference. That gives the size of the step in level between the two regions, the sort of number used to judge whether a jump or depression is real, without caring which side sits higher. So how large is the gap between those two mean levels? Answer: 7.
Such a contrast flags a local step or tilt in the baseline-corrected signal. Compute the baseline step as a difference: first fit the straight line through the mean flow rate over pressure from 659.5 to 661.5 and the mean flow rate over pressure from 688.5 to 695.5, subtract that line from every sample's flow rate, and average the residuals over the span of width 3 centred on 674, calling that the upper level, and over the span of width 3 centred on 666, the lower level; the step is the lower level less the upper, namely -18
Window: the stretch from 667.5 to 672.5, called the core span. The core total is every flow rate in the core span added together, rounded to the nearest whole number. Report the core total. 2143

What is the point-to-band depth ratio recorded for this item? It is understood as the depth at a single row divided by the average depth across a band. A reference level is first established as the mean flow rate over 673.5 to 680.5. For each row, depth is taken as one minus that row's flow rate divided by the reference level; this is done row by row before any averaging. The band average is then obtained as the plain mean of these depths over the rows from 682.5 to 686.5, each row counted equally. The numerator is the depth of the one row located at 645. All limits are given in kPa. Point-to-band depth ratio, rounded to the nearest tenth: -1.1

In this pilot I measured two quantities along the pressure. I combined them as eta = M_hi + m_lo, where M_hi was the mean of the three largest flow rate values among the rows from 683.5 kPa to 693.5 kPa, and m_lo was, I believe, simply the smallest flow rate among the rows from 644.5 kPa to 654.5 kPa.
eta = 780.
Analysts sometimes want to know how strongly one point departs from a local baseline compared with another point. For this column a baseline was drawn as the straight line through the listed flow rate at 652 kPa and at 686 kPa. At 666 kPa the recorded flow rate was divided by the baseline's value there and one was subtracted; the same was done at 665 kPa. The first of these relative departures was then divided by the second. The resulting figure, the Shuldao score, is 0.9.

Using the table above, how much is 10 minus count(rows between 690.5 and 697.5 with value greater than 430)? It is 10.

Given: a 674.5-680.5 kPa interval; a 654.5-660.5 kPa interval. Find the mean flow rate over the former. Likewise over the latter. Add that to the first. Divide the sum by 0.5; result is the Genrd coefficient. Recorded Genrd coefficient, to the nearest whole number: 1663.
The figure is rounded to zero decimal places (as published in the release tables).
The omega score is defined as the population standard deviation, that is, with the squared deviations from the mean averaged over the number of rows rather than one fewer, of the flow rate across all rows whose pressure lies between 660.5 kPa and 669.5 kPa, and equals 6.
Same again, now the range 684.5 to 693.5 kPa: 32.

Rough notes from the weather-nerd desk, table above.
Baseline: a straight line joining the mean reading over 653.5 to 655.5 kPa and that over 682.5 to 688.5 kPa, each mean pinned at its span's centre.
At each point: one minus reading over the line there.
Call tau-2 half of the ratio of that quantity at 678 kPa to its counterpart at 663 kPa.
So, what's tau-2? 0.55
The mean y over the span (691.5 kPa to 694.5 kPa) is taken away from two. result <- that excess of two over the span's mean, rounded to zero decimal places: -266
